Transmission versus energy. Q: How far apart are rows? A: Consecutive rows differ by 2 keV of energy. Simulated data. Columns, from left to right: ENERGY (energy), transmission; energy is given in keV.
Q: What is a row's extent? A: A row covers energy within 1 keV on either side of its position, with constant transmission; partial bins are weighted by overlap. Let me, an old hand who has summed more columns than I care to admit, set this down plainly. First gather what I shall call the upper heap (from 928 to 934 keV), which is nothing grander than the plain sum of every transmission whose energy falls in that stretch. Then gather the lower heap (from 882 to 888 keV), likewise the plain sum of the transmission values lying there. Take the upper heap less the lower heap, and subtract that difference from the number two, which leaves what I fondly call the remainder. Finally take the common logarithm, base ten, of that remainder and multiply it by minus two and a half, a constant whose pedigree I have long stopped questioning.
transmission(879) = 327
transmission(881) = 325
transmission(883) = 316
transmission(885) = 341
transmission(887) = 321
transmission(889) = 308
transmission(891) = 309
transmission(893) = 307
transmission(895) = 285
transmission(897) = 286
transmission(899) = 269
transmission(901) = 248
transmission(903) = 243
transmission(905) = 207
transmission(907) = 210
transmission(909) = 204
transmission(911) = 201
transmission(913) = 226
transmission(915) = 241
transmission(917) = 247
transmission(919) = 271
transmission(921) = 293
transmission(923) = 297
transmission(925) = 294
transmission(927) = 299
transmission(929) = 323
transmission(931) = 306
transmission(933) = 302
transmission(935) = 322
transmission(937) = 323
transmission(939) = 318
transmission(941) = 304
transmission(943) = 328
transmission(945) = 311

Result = -4.2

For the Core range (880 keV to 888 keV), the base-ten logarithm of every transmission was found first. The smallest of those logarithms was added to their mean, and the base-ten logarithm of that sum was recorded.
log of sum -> 0.700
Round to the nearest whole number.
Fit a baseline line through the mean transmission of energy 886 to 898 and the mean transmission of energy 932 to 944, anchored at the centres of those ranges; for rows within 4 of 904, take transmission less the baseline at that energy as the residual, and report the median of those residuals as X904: -80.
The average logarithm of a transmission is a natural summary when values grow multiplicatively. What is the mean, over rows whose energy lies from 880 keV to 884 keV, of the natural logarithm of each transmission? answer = 5.77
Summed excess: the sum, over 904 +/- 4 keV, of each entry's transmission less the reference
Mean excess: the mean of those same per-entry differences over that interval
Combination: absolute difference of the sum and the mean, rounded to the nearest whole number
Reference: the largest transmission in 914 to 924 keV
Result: 210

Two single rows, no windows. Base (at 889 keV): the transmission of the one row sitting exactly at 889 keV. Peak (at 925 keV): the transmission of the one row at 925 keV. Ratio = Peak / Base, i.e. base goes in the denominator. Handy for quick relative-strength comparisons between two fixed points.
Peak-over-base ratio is 0.95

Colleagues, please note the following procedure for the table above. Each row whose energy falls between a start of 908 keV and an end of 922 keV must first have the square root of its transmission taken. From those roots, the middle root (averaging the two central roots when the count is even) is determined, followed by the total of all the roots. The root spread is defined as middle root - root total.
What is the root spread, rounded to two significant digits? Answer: -93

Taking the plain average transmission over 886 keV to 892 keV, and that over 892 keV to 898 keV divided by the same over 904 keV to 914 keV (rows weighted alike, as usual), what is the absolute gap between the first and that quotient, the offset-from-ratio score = 311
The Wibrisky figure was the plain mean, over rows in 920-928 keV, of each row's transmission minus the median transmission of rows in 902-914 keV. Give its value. 87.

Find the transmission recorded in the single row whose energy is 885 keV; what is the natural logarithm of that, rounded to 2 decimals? 5.83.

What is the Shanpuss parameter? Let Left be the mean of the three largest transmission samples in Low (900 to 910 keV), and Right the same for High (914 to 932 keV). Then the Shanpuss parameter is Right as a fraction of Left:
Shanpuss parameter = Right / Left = 1.3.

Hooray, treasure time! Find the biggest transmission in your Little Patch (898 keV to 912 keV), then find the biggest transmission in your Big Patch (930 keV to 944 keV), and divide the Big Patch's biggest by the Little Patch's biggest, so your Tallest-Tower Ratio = 1.22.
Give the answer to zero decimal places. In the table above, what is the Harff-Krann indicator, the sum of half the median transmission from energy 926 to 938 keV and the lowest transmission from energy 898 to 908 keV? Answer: 364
